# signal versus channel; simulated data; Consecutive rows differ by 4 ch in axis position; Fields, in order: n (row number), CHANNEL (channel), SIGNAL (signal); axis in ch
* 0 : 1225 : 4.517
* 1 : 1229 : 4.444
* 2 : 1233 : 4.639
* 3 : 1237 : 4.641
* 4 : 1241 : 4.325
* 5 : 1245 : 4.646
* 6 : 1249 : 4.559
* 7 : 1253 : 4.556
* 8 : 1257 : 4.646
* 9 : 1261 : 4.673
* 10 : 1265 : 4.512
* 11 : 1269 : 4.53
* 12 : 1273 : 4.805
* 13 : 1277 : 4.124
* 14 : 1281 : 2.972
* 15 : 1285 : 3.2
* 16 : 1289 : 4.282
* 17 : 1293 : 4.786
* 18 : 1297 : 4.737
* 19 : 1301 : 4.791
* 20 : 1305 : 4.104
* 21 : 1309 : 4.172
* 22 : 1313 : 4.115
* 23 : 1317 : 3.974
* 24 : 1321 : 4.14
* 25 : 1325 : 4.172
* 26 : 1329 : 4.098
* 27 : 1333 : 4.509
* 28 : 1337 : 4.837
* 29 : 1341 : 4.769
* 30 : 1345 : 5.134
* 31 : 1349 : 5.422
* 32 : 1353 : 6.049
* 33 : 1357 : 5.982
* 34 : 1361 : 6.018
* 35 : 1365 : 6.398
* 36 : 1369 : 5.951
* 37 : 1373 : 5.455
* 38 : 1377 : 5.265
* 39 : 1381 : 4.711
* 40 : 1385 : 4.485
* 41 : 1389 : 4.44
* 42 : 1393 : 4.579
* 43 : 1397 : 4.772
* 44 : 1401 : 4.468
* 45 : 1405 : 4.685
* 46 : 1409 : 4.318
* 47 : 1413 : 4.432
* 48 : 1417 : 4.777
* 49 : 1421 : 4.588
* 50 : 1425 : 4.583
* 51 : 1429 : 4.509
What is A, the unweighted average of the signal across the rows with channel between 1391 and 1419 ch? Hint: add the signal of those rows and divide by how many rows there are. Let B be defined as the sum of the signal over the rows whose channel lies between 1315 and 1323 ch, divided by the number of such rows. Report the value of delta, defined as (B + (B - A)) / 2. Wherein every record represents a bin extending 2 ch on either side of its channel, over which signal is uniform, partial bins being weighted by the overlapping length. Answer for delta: 1.8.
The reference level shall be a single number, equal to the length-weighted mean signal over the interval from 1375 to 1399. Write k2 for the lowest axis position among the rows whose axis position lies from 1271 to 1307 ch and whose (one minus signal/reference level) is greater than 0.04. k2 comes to 1277 ch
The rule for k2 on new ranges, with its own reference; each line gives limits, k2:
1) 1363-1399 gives 1385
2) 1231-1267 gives 1241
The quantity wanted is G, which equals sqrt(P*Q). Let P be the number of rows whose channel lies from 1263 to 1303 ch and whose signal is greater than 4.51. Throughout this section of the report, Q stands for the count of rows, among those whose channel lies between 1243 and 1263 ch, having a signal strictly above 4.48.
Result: 5.5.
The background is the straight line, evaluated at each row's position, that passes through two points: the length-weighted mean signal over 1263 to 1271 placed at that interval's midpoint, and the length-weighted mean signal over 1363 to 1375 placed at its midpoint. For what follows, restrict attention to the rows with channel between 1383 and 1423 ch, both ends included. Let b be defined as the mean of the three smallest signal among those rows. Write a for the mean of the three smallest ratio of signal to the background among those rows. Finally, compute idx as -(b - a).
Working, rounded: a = 0.68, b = 4.4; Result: -3.72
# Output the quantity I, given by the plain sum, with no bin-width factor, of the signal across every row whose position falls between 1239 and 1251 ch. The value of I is 13.5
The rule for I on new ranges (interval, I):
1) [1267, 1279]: 13.5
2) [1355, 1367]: 18.4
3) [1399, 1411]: 13.5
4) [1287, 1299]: 13.8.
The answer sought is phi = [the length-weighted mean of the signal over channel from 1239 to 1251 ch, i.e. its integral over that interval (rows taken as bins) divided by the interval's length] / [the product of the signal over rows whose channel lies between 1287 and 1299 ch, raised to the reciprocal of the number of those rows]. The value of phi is 0.98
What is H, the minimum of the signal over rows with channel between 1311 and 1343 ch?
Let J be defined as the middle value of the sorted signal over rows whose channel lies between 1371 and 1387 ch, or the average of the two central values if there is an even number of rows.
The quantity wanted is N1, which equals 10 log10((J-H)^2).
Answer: 0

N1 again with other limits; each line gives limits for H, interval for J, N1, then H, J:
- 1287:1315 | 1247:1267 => -7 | 4.104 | 4.6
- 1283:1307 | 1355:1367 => 9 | 3.2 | 6.0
